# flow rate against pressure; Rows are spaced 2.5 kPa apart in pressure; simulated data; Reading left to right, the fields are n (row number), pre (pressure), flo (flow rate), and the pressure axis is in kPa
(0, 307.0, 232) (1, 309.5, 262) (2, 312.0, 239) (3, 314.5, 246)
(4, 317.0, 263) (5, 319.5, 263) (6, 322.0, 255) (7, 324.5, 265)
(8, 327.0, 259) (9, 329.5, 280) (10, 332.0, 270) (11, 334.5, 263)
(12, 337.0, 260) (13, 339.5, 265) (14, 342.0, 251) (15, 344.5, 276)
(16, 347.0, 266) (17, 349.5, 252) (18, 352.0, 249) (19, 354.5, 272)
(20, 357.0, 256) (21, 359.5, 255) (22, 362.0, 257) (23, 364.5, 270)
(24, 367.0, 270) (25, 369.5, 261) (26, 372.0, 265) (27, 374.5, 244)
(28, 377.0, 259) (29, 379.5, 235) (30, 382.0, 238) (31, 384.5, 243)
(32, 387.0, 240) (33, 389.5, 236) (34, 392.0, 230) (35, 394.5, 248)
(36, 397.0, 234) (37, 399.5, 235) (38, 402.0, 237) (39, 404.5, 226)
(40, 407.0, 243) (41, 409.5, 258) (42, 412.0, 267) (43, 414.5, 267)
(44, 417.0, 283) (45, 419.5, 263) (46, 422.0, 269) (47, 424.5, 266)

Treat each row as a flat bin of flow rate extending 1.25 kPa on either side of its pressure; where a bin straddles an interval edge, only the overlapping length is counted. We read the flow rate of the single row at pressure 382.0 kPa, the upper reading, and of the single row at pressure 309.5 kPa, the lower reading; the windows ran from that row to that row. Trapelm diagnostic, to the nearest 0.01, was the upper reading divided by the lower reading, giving 0.91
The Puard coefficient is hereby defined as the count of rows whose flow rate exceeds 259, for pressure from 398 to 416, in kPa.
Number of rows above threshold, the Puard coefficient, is 2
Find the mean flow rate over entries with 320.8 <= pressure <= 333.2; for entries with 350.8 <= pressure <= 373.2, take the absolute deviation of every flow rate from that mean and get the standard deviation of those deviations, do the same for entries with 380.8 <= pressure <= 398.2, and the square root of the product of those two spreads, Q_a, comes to 5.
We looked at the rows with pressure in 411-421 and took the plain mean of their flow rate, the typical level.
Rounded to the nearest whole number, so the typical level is 270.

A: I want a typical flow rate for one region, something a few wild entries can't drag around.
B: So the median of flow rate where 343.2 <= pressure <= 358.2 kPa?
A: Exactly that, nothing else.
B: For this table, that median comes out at 261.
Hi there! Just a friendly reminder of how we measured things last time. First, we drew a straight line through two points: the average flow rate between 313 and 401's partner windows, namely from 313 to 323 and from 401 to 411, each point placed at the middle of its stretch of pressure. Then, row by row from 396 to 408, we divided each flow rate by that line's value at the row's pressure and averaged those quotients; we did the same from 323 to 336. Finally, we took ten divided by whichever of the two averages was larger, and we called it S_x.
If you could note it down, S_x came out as 9.53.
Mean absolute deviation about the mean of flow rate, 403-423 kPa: 13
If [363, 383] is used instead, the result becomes 12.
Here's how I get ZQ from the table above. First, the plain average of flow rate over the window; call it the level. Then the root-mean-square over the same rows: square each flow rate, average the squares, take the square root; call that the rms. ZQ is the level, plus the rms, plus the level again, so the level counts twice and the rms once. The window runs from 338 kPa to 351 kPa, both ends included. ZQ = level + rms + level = 786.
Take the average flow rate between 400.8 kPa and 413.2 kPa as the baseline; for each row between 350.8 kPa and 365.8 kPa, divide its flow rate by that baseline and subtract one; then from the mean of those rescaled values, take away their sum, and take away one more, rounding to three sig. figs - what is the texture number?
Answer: -1.28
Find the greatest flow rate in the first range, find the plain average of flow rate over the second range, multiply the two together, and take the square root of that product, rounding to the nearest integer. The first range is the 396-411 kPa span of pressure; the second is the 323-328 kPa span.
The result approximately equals 260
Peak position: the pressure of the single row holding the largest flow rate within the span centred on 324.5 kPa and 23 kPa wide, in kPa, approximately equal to 329.5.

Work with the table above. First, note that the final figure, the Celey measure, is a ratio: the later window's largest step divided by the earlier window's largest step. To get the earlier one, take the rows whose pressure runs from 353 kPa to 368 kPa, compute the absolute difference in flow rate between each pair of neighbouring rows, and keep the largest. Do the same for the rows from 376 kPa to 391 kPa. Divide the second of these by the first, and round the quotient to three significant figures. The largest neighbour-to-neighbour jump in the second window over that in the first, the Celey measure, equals 1.50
